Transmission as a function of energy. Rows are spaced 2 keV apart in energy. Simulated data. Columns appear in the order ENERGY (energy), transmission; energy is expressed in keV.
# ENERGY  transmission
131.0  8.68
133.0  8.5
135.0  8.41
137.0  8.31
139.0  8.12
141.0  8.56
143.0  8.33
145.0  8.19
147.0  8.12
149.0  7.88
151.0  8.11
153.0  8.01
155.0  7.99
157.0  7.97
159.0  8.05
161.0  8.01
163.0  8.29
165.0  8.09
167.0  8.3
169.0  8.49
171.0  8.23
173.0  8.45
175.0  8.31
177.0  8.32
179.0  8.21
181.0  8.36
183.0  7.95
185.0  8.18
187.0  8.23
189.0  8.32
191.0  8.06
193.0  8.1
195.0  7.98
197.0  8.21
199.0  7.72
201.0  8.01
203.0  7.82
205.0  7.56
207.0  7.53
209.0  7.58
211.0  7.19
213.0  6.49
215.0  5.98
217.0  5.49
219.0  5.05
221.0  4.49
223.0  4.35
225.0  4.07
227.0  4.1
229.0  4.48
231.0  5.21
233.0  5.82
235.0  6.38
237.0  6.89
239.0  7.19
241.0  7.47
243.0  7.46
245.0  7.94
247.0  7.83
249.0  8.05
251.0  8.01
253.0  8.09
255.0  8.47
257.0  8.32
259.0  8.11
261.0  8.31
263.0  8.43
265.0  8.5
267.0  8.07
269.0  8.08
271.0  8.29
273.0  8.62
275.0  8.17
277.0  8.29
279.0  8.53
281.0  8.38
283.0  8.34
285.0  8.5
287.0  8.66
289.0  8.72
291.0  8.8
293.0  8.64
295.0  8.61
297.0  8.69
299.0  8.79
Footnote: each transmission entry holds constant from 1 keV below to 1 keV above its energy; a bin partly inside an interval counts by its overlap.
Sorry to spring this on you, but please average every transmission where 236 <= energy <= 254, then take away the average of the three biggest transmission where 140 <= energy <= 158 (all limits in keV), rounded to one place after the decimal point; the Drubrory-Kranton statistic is -0.7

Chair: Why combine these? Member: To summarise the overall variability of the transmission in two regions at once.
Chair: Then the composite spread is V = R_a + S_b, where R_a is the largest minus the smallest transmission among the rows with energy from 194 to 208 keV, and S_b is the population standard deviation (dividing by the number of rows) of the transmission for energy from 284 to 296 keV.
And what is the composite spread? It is 0.8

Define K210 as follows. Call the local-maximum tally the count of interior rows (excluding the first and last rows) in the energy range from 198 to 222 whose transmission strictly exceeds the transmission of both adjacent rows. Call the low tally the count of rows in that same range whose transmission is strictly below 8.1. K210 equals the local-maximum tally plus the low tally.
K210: 14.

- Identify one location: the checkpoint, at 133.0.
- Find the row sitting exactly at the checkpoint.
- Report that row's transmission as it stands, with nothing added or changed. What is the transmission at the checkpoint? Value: 8.5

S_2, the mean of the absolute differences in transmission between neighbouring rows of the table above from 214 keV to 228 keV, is 0.32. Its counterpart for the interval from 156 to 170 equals 0.17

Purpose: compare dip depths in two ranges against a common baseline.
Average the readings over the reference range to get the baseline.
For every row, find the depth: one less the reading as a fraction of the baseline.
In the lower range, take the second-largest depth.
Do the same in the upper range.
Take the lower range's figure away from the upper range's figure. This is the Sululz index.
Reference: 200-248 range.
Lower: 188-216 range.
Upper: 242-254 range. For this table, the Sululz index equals -0.2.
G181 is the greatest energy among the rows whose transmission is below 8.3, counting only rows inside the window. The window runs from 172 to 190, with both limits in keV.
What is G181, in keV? 187.0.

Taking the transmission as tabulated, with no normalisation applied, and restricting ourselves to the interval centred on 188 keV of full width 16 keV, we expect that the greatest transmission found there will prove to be 8.36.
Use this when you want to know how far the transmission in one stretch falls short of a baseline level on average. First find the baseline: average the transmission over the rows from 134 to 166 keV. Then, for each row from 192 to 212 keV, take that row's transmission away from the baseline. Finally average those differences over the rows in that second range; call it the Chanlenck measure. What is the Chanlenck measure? 0.38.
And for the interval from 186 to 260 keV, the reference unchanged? 1.18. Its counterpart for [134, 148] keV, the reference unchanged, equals -0.14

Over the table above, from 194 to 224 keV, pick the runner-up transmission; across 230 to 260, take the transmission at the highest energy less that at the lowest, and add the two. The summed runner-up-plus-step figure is 10.9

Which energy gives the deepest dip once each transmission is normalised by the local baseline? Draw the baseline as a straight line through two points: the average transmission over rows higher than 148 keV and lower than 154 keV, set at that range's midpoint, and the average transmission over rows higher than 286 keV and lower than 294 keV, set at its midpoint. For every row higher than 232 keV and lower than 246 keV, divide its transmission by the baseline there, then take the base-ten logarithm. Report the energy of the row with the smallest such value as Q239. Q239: 233.0 keV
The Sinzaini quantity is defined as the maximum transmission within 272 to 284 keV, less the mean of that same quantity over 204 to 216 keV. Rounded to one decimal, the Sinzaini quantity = 1.6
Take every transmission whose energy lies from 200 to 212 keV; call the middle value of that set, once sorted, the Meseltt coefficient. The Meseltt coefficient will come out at 7.57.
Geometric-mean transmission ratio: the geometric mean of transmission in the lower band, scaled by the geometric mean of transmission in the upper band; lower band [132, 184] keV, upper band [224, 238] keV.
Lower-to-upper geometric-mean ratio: 1.6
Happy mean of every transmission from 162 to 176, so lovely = 8.3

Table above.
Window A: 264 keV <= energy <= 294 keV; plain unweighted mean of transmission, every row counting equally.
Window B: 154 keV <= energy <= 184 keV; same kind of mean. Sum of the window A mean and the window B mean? 16.6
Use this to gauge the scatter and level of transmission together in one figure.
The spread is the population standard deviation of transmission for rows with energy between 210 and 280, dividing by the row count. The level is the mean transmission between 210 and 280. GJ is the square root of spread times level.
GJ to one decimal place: 3.2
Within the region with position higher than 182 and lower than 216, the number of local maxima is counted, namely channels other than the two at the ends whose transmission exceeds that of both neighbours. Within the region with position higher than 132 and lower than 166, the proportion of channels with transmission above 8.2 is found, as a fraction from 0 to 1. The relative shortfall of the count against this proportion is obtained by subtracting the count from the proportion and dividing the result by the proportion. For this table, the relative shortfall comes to -13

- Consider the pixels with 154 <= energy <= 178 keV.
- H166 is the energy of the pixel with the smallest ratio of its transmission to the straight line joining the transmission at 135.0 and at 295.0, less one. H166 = 157.0 keV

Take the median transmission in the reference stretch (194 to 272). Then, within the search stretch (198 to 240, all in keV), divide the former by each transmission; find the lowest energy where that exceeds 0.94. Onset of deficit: 199.0 keV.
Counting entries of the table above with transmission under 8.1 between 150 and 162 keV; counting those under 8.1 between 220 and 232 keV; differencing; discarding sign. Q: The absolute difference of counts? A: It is 1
